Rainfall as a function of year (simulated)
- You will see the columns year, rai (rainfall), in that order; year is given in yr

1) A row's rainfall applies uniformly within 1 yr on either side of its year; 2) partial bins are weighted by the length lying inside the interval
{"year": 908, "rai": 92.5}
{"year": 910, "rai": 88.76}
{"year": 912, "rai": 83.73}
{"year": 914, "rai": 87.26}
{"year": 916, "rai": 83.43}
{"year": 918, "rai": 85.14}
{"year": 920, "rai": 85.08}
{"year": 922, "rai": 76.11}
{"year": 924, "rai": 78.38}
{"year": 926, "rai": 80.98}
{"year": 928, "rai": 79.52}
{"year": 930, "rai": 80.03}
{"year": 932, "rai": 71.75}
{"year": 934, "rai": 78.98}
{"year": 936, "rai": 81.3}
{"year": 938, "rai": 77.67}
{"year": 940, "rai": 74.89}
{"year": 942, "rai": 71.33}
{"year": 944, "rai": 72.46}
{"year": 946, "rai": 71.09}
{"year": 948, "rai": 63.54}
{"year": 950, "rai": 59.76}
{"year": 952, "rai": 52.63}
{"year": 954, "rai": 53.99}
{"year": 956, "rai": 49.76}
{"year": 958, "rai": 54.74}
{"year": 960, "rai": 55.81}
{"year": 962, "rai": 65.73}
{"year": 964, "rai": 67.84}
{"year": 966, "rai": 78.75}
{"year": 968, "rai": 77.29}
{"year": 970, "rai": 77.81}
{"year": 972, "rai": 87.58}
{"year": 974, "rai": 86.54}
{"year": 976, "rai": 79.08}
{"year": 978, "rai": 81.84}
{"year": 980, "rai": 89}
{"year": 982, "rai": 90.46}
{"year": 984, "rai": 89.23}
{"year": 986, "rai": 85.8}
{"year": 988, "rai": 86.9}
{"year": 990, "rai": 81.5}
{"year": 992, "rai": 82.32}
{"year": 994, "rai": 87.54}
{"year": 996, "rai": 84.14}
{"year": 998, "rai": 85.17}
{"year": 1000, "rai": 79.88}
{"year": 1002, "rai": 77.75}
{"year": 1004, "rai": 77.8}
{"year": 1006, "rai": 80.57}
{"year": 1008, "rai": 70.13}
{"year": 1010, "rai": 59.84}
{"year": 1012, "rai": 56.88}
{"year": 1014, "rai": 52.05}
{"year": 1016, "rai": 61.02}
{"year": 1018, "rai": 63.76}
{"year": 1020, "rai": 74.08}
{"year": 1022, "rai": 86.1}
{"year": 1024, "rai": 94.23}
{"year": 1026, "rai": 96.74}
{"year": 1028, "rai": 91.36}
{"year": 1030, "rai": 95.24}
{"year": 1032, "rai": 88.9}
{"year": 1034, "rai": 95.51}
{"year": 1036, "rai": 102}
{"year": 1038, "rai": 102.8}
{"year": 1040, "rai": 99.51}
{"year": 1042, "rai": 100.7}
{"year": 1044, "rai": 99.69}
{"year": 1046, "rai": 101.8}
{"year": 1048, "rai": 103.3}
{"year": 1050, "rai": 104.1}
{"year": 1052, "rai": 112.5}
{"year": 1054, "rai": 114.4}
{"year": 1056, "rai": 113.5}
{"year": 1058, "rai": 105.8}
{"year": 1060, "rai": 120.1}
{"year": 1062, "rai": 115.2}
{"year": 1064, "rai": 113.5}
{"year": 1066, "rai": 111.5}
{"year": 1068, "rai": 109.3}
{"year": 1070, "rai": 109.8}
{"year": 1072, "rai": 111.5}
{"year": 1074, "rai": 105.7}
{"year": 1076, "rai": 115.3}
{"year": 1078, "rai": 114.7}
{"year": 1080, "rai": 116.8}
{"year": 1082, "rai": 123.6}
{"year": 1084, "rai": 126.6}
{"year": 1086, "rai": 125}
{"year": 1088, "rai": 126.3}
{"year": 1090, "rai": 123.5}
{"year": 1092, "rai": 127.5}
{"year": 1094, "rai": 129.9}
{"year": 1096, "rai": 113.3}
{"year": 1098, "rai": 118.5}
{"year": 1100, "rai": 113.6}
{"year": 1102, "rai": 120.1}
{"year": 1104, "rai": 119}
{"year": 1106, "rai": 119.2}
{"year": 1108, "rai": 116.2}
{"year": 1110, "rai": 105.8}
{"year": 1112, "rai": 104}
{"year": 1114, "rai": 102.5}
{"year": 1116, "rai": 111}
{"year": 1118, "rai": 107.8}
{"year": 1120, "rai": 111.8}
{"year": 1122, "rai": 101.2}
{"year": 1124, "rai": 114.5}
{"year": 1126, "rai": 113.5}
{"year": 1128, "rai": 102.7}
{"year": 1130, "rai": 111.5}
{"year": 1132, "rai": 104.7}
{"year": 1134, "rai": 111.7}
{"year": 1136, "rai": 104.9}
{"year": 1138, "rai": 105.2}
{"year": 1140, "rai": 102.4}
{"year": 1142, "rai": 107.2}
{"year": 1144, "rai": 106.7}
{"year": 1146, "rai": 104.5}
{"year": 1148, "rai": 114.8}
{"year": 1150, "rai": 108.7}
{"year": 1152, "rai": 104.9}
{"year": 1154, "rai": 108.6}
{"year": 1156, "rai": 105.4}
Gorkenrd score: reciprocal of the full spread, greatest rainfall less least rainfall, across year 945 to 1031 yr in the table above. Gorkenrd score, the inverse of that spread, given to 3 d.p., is 0.021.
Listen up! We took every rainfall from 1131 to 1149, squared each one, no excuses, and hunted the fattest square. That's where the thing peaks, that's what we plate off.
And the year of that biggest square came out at 1148 yr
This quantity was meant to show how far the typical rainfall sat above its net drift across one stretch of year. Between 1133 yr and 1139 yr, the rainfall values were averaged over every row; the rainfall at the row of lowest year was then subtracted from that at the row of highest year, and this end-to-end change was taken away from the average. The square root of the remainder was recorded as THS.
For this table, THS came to 10.7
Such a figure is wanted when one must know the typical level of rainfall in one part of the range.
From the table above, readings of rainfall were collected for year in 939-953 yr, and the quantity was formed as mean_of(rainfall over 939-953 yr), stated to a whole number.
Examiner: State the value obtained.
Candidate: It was 67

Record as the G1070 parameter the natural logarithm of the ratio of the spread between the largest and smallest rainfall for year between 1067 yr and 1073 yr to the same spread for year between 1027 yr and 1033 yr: -1.1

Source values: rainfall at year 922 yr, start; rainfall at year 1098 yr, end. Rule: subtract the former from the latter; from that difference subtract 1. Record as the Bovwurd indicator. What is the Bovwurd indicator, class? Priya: 41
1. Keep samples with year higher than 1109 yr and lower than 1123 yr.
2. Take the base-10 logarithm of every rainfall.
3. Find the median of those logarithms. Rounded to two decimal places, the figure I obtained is 2.02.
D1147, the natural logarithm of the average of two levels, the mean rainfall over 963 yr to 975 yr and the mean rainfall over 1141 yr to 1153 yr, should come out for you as 4.54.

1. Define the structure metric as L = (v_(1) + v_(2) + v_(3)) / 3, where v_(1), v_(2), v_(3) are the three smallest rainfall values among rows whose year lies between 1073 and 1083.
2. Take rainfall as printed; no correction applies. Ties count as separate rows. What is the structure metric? 112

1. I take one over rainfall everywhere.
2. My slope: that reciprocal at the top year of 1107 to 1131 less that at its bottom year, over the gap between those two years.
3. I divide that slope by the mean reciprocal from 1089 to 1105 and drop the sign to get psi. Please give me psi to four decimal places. 0.0020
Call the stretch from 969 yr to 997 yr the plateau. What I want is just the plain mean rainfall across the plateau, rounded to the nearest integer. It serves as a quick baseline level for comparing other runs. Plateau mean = 85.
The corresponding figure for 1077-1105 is 121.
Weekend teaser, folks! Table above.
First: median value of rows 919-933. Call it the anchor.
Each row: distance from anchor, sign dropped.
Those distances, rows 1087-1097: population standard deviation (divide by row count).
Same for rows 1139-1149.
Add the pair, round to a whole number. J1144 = 10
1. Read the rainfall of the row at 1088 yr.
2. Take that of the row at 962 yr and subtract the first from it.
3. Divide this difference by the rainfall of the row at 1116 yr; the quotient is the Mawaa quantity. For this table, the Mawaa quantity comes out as -0.55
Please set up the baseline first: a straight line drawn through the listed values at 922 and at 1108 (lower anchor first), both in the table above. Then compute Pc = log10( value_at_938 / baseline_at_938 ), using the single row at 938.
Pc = -0.01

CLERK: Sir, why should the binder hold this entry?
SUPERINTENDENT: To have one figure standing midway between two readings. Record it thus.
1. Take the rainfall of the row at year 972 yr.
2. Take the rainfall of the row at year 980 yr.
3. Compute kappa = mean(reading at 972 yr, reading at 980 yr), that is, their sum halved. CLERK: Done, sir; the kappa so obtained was 88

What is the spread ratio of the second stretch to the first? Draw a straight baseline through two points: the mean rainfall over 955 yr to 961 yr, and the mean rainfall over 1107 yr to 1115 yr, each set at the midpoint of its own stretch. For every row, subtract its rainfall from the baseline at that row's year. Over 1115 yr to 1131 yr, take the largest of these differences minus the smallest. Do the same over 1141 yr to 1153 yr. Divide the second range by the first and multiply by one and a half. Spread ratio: 1.3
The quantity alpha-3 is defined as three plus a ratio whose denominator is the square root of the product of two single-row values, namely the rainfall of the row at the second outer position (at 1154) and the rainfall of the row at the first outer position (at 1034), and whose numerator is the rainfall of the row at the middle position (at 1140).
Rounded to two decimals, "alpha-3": 4.01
